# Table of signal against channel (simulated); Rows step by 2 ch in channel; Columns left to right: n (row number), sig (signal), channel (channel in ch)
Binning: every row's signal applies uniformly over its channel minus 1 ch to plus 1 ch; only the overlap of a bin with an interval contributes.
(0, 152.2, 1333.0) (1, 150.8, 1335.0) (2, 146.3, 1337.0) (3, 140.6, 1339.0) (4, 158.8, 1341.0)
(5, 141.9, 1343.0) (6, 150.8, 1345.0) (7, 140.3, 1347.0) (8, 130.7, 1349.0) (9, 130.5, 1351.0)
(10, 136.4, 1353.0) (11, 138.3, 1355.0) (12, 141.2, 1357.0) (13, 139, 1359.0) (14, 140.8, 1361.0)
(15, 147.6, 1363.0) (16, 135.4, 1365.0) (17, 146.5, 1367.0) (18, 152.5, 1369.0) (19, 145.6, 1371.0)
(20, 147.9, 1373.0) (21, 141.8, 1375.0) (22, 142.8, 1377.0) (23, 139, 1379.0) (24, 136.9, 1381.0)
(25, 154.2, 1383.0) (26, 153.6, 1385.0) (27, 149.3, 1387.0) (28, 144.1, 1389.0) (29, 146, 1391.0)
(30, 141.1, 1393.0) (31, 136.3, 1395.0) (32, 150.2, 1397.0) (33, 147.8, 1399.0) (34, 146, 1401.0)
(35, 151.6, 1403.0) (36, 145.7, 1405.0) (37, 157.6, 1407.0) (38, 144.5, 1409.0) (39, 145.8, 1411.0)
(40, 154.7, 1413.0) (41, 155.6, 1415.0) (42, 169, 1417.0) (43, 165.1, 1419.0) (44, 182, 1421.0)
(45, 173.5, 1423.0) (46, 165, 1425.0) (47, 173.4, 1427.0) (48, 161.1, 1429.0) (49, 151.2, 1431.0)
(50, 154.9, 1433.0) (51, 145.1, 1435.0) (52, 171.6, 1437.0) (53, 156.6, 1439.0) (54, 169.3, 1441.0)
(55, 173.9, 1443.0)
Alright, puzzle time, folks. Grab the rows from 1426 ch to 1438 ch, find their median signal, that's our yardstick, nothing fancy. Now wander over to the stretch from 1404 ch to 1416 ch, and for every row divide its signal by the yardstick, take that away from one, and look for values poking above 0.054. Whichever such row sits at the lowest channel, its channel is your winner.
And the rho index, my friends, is 1405.0 ch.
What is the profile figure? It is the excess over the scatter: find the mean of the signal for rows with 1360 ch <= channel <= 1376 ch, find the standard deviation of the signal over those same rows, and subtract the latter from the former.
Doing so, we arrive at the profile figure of 140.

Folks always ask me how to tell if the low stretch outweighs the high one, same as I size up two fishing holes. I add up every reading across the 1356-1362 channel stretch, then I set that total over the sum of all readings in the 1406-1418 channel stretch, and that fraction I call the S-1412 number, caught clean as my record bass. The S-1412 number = 0.45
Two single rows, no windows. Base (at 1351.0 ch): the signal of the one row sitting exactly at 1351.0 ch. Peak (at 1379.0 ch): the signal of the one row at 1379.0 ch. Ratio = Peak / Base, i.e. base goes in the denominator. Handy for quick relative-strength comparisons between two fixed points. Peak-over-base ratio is 1.07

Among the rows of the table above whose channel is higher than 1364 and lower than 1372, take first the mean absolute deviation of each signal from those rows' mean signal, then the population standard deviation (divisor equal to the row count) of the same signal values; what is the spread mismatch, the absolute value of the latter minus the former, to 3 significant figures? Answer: 1.34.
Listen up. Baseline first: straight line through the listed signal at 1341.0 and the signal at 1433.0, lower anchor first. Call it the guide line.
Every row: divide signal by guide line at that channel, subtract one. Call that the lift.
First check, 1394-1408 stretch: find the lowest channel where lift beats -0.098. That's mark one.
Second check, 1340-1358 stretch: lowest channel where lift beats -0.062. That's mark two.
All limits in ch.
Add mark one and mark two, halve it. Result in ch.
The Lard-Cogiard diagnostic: 1369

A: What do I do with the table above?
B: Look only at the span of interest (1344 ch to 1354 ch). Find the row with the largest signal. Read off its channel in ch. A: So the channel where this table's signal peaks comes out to 1345.0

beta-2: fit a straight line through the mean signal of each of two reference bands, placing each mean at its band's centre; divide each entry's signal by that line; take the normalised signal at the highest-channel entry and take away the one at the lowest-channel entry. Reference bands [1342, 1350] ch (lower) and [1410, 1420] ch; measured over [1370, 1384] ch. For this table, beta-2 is 0.038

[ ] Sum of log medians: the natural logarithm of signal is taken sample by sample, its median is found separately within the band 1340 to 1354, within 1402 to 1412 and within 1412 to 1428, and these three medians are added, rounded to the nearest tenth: 15.0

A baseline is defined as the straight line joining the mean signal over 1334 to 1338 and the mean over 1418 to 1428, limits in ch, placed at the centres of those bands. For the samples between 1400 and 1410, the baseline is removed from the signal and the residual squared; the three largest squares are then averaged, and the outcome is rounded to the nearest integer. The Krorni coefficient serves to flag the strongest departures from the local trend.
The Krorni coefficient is 468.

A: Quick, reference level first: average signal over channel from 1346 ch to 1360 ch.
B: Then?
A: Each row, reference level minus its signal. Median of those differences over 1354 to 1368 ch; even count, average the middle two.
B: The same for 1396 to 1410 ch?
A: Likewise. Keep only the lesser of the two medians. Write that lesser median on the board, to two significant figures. -11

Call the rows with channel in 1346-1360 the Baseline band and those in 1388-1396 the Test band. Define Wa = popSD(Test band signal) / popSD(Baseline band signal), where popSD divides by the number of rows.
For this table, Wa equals 0.9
